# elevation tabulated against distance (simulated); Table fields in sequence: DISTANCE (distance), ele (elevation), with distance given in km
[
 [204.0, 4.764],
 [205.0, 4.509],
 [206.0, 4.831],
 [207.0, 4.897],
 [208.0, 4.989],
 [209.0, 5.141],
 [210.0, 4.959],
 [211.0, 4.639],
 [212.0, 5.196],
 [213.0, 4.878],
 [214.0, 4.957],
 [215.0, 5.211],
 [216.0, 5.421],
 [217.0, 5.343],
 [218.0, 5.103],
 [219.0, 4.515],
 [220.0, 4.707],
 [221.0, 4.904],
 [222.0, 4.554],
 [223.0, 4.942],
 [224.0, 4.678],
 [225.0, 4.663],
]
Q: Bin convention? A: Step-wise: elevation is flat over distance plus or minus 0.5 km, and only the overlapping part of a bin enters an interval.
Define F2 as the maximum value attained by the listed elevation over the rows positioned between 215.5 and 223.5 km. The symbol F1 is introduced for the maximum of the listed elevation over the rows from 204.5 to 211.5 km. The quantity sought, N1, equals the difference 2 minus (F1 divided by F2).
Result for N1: 1.05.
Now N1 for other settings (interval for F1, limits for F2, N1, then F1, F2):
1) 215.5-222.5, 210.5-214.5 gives 0.96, 5.421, 5.196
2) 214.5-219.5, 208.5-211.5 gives 0.95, 5.421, 5.141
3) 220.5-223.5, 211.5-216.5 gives 1.09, 4.942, 5.421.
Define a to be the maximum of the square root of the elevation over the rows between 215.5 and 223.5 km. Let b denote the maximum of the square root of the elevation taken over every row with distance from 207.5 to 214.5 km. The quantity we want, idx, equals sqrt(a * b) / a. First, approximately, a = 2.33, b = 2.28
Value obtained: 0.99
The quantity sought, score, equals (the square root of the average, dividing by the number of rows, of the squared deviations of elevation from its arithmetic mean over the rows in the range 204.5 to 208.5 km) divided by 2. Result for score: 0.09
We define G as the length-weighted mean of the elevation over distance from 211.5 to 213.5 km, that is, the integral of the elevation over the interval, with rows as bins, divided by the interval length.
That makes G 5.04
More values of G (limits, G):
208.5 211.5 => 4.91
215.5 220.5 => 5.02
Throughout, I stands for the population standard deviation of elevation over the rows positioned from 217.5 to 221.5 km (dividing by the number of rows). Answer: 0.219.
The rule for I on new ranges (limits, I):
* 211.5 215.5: 0.146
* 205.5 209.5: 0.116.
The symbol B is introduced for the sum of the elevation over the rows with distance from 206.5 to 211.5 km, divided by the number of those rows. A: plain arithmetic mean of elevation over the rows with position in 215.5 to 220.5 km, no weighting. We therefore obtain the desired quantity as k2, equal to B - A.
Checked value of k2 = -0.09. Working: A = 5.02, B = 4.9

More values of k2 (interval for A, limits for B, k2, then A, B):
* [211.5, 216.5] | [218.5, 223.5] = -0.41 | 5.13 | 4.7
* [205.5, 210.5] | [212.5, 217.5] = 0.20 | 4.96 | 5.2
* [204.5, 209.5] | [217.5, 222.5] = -0.12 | 4.87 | 4.8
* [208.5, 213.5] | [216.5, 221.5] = -0.05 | 4.96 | 4.9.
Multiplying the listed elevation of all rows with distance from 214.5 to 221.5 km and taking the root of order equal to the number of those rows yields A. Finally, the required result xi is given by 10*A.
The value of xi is 50.2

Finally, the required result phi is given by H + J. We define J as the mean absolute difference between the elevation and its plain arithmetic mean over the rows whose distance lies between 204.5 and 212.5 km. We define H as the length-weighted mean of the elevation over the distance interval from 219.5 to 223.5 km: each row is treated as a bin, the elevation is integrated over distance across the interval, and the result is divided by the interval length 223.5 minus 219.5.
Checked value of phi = 4.95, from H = 4.78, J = 0.18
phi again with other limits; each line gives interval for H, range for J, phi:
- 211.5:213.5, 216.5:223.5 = 5.27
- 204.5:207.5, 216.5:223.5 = 4.98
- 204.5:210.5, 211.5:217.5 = 5.05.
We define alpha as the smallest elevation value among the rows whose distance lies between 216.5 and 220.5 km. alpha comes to 4.515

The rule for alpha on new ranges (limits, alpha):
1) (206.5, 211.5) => 4.639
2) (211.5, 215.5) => 4.878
